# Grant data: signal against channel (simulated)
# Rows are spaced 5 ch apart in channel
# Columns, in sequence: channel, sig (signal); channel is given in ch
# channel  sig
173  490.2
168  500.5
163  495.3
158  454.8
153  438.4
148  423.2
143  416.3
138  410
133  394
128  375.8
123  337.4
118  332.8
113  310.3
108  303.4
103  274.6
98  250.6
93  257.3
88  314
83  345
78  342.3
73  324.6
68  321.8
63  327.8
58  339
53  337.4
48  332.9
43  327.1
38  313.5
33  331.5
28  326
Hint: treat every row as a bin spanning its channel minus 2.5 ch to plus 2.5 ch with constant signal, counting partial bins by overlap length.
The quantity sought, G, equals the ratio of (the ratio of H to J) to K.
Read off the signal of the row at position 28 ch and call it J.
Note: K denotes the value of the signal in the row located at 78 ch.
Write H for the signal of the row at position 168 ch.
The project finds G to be 0.0045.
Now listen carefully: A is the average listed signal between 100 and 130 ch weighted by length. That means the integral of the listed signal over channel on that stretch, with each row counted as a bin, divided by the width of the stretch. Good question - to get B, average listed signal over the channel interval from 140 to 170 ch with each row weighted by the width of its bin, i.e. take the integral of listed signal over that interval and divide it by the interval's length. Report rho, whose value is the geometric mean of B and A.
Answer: 381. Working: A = 320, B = 453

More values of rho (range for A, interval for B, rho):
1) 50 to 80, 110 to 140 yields 345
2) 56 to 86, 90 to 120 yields 310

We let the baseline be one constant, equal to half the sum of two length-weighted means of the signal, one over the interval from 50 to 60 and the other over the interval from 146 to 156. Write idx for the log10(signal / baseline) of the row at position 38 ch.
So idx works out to -0.09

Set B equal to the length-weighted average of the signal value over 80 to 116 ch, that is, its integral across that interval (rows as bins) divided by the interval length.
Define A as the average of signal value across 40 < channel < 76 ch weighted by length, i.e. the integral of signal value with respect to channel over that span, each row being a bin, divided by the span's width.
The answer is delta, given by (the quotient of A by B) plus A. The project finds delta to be 331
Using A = 330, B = 295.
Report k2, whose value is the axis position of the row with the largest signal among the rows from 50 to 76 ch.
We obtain 58 ch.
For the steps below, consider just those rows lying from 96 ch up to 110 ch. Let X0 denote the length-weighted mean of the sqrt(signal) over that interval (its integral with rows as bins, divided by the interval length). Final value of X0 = 16.6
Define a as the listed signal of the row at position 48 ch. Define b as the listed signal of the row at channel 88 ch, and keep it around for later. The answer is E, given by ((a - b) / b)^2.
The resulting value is 0.004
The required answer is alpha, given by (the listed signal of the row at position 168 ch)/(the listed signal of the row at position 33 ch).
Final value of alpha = 1.5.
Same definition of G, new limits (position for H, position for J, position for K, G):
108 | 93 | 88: 0.0038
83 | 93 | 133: 0.0034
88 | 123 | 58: 0.0027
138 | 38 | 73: 0.0040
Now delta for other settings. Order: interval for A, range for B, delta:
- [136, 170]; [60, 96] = 450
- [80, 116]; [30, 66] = 296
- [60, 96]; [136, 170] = 319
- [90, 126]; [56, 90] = 297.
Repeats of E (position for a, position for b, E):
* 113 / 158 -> 0.101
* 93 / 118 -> 0.051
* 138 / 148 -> 0.001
